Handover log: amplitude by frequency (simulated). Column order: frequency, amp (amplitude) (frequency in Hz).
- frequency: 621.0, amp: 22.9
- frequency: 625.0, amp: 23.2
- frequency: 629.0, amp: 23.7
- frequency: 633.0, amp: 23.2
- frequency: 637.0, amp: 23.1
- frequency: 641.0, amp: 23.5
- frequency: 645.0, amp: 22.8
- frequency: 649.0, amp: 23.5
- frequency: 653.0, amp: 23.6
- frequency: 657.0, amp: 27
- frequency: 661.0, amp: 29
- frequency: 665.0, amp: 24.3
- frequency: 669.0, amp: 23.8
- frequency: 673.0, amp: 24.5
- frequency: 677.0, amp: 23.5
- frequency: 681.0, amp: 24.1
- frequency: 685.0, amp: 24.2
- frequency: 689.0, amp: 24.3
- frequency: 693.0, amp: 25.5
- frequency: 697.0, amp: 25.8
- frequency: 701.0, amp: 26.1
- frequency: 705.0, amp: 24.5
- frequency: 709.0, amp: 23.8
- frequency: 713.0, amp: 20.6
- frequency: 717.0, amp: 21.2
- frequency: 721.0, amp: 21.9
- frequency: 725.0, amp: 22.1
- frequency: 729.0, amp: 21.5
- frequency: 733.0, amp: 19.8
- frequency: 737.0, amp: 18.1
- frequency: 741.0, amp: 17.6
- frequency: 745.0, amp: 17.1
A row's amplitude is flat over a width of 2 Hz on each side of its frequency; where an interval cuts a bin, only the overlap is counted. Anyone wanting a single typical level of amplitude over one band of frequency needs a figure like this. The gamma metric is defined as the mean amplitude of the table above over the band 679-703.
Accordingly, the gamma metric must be 25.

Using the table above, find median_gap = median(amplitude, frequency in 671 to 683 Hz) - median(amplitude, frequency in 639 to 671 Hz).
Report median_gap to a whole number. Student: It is 0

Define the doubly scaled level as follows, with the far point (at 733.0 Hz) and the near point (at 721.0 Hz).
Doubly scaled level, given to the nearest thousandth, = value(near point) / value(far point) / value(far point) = 0.056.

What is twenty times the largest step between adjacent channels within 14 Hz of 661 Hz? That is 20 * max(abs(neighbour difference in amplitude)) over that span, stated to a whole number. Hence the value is 94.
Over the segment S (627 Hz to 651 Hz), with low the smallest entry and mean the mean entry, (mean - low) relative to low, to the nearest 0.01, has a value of 0.02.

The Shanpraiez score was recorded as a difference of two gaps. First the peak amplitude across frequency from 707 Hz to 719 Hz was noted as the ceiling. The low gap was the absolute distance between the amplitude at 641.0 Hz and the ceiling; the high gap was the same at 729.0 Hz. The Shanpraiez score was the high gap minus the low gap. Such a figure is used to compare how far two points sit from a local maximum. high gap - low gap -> 2.0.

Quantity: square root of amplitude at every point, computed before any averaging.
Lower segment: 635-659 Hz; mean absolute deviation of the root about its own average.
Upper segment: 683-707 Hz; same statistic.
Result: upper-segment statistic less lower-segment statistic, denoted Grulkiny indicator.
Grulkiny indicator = -0.03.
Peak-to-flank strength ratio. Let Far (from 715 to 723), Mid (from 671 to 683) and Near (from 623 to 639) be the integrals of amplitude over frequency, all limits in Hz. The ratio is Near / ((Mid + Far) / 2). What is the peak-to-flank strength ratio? 1.62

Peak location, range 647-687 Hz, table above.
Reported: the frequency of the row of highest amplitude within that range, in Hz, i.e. 661.0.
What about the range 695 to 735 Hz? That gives 701.0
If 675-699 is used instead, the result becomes 697.0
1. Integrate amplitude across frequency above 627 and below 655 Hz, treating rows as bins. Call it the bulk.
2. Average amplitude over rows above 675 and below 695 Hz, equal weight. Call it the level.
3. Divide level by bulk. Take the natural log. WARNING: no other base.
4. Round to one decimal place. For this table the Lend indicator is -3.3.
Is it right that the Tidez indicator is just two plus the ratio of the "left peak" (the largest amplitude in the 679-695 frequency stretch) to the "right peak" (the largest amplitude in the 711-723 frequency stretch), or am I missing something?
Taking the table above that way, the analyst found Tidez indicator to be 3.16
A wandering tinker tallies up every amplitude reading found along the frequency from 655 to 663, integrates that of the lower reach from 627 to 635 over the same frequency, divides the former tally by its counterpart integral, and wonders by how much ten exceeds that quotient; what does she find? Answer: 9.701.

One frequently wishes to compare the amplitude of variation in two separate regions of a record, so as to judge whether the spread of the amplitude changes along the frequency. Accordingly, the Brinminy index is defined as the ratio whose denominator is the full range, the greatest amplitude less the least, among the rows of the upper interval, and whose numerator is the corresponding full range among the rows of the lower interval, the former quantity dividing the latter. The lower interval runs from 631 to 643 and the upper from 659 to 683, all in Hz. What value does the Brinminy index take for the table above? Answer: 0.07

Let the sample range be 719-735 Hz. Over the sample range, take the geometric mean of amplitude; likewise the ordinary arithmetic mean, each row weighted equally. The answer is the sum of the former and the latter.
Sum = 43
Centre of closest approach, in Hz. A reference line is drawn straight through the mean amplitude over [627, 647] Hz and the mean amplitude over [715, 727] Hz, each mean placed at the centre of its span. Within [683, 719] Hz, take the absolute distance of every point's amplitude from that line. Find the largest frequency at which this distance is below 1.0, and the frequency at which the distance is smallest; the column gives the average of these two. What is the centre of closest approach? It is 717 Hz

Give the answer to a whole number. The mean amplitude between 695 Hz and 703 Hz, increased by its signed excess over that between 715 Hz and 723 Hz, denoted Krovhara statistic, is 30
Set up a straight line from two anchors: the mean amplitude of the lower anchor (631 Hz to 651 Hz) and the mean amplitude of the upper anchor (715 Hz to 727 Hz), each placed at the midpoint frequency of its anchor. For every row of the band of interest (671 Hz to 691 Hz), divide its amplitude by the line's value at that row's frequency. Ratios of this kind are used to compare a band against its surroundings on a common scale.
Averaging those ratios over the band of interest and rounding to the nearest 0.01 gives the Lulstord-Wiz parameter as 1.07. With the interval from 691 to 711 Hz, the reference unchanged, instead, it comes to 1.14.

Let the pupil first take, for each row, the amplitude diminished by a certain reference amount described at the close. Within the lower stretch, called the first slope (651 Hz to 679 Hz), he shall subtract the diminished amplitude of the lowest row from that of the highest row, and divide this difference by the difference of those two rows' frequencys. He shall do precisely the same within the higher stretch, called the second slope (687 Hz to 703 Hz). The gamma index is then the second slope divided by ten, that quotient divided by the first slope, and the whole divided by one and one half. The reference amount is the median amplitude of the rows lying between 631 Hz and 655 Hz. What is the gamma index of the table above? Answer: -2.4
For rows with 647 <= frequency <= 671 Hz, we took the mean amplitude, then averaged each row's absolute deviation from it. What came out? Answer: 1.9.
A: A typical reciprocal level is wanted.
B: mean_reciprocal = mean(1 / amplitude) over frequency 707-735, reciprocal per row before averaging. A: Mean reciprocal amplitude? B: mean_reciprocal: 0.0465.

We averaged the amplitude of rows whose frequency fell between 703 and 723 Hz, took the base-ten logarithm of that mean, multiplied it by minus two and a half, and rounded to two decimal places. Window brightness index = -3.38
